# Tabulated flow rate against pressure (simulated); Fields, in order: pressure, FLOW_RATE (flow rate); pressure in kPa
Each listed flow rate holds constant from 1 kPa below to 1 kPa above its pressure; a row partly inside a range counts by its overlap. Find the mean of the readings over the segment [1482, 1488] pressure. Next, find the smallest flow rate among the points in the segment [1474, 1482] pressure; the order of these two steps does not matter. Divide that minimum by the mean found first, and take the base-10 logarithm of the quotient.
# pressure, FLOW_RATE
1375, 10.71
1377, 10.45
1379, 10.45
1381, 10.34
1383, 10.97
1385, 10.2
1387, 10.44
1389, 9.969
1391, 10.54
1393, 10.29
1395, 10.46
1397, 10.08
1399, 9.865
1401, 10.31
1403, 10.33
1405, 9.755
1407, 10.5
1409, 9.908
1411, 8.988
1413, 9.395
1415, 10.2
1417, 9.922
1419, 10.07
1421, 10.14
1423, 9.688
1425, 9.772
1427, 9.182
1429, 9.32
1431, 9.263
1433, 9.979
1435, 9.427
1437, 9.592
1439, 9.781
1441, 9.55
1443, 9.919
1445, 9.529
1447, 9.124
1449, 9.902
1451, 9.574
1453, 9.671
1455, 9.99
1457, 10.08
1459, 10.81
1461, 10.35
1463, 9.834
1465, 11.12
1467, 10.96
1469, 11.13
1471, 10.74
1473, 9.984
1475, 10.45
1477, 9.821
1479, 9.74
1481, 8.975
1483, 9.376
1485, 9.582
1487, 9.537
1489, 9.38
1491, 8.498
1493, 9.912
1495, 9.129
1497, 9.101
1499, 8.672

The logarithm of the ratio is -0.025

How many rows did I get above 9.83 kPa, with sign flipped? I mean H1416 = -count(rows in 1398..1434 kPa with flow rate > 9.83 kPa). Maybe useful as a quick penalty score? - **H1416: -10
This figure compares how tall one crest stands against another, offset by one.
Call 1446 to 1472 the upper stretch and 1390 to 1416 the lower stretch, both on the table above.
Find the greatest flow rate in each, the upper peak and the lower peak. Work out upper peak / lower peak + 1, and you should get 2.06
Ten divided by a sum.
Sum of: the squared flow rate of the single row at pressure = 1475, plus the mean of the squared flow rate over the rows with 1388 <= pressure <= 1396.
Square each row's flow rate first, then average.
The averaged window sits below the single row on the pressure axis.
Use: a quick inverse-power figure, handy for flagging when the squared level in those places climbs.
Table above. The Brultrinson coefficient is 0.0464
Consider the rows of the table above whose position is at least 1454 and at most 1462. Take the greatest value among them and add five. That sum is 15.8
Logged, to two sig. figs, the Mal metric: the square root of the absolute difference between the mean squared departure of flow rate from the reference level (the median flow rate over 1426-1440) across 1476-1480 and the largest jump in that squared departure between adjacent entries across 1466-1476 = 1.1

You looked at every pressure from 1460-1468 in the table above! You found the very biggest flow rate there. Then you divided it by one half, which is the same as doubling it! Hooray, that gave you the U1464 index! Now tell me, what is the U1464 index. 22.2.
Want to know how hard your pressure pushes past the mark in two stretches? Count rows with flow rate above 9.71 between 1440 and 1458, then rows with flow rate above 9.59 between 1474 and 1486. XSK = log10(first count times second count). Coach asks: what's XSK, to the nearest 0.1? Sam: 1.1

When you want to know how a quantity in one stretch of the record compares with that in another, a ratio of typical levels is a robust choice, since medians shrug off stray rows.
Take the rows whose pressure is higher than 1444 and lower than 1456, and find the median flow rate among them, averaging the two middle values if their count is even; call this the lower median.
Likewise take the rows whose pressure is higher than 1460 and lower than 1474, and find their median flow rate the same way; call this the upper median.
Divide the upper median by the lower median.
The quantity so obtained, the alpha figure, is 1.12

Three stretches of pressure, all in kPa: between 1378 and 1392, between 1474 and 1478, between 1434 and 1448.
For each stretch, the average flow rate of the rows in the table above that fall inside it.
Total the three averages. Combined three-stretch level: 30.1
